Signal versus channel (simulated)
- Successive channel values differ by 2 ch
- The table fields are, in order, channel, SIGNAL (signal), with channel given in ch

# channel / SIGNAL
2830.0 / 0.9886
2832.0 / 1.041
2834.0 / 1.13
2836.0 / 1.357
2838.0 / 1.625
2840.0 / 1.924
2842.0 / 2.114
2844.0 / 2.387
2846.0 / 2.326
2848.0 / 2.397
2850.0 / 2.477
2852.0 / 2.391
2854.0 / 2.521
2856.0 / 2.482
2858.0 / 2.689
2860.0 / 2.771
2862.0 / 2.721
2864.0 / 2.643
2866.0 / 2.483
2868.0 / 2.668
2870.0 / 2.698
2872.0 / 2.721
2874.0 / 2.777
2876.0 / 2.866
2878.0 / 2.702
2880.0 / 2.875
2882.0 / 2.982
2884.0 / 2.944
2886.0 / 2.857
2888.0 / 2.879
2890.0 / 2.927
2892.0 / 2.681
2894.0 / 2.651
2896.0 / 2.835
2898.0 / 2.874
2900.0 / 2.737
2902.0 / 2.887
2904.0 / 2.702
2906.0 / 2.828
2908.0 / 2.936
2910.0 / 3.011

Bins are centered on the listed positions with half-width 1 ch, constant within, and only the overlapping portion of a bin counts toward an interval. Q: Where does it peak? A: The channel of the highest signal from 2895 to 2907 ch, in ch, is 2902.0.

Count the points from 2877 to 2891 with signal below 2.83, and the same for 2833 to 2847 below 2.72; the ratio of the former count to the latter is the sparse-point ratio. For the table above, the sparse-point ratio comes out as 0.14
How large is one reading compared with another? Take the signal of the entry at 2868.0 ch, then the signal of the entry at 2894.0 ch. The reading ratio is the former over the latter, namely 1.01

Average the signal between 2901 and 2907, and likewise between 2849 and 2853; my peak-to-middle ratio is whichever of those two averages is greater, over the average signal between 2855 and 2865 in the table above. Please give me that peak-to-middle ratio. 1.05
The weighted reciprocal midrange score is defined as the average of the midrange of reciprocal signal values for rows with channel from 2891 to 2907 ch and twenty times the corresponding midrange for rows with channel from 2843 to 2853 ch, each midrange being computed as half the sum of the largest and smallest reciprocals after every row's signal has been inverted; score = 4.3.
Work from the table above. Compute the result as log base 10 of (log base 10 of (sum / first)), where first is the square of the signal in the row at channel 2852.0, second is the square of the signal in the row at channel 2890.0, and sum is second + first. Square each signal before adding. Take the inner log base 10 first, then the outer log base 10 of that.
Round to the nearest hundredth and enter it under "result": -0.40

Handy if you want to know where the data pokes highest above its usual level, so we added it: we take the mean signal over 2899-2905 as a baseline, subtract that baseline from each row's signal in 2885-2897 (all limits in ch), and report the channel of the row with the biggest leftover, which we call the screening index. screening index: 2890.0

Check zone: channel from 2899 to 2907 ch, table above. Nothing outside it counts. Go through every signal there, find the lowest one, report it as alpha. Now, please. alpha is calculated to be 2.702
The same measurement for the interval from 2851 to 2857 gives 2.391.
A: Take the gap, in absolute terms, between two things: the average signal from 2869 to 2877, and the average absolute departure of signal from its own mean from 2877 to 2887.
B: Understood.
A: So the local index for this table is 2.69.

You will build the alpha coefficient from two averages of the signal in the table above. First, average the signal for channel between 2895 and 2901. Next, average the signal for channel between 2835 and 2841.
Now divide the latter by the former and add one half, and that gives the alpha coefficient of 1.08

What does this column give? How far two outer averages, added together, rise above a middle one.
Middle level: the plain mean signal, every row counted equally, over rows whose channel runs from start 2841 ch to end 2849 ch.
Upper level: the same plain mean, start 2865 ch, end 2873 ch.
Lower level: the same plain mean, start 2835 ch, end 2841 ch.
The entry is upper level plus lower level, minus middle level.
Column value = 1.97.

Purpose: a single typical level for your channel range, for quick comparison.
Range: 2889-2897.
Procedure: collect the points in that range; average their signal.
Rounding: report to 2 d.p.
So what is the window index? 2.77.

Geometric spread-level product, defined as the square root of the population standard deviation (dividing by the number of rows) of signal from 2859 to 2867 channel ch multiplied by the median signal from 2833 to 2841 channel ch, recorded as 0.40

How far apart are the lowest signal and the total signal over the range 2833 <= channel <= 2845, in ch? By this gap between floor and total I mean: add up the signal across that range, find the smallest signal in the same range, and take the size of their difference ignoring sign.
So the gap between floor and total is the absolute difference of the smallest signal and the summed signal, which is 9.4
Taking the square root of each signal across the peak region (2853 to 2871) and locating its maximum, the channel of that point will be 2860.0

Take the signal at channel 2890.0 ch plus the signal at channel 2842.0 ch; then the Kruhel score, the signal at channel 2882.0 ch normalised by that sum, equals 0.59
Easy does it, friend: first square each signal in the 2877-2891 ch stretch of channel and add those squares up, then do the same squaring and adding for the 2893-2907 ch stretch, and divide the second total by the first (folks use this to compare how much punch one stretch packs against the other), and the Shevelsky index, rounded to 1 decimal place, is 0.9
